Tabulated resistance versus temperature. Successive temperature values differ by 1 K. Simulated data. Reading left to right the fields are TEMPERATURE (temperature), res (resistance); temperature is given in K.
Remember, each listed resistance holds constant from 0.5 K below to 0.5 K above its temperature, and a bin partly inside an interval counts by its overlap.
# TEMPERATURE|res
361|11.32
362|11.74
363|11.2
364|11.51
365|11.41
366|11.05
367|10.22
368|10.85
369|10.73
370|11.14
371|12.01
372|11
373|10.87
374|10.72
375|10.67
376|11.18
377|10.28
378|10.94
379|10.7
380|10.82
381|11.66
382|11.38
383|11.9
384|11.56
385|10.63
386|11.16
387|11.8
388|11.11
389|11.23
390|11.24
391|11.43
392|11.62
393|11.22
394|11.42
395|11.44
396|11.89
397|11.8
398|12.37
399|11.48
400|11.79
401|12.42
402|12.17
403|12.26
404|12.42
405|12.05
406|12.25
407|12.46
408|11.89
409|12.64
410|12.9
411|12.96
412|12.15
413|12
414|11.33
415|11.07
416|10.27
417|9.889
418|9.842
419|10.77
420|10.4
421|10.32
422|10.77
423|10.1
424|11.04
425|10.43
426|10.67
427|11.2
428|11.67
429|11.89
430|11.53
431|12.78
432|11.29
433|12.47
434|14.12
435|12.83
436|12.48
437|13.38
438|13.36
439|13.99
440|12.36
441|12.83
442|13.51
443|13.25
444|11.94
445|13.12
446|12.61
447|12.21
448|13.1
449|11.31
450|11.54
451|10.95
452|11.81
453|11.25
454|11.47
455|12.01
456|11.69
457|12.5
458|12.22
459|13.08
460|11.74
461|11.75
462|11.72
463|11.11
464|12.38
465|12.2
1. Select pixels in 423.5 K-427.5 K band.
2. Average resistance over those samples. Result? 10.8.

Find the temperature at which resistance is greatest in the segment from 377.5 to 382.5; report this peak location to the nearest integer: 381 K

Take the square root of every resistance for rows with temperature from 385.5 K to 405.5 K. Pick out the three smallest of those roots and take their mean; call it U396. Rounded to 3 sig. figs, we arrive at 3.34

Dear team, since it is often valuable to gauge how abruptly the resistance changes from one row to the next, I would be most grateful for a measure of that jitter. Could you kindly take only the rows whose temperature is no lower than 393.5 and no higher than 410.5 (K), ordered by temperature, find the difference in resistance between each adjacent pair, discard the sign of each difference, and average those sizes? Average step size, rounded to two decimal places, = 0.36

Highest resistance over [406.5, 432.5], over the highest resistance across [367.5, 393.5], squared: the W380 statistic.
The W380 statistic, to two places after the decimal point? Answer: 1.16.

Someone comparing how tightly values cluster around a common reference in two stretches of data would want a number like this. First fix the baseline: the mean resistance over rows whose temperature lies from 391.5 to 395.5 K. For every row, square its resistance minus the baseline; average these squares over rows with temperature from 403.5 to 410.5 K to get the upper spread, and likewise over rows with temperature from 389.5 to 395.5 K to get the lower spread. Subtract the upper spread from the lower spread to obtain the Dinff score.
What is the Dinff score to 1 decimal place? -1.0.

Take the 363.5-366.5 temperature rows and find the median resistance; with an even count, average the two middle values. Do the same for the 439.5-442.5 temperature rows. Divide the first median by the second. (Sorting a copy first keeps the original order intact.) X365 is 0.89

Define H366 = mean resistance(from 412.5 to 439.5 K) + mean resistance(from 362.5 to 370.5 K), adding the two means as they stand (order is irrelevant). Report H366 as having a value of 22.6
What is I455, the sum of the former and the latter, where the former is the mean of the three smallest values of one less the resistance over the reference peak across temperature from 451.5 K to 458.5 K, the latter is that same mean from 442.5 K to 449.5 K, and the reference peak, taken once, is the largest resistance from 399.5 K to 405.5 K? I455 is -0.05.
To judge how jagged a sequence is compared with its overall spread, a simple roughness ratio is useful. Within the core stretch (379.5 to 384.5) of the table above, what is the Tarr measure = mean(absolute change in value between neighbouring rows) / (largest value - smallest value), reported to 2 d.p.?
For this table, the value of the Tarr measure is 0.46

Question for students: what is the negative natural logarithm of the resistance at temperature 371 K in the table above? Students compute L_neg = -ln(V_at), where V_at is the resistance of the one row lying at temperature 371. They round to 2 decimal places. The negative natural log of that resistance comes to -2.49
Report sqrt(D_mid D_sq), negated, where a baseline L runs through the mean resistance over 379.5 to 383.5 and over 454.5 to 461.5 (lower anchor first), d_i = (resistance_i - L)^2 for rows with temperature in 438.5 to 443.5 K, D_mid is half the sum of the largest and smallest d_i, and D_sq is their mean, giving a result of -1.9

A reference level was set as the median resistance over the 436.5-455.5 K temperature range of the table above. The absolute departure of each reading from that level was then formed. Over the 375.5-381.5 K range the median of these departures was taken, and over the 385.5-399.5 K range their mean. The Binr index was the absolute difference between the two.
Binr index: 0.63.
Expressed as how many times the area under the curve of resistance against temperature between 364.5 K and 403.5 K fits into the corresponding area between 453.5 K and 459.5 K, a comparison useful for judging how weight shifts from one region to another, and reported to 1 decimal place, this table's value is 0.2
